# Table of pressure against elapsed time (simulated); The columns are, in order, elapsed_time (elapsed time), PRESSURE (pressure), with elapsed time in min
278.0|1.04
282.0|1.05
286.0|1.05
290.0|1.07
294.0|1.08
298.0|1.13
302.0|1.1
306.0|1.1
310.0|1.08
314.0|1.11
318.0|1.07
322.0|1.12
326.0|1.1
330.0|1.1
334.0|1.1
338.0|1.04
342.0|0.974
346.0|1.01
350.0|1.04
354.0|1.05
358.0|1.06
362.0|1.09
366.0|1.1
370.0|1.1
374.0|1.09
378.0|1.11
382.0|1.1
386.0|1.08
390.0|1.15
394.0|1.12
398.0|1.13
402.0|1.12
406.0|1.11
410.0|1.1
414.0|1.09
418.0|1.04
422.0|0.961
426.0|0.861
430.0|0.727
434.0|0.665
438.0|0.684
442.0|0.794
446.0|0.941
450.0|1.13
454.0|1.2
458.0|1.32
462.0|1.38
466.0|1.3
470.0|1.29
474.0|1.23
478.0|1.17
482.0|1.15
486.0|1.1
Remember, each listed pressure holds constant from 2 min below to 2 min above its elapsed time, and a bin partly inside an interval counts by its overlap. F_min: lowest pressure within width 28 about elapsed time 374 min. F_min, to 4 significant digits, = 1.080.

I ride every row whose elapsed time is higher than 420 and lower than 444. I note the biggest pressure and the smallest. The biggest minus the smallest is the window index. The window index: 0.30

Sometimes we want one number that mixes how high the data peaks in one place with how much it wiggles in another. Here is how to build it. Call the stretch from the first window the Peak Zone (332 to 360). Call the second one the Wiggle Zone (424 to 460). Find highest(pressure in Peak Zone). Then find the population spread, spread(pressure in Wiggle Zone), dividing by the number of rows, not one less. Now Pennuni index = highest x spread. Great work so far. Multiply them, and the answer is 0.25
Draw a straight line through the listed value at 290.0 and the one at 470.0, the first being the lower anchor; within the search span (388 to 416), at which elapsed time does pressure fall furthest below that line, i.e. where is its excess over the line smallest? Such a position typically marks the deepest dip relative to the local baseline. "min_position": 414.0 min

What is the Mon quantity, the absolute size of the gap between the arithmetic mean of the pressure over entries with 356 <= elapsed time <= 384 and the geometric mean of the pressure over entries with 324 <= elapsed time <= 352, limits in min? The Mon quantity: 0.042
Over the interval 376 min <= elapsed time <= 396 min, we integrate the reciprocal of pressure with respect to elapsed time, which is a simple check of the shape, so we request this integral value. 18.0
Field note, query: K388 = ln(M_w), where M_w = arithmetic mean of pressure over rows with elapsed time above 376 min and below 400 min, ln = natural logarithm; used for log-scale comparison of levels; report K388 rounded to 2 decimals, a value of 0.11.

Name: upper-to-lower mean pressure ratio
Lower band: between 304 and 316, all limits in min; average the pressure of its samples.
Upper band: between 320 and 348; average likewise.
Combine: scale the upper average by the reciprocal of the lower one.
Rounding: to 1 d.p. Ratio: 1.0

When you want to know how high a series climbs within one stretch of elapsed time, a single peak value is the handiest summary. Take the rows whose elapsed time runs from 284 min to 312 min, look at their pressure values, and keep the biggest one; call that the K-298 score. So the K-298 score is 1.13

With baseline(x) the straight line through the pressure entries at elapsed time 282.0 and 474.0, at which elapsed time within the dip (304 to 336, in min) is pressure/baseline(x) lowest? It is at 318.0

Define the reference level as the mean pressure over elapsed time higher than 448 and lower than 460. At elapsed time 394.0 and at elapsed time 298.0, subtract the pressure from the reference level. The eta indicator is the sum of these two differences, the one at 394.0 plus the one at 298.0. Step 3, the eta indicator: 0.2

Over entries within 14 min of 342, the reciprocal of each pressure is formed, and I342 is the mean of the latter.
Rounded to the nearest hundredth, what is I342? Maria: 0.96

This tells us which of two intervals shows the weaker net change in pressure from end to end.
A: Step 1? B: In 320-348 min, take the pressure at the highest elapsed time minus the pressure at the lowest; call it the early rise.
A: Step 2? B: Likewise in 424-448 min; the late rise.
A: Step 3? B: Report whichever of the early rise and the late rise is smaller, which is -0.11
